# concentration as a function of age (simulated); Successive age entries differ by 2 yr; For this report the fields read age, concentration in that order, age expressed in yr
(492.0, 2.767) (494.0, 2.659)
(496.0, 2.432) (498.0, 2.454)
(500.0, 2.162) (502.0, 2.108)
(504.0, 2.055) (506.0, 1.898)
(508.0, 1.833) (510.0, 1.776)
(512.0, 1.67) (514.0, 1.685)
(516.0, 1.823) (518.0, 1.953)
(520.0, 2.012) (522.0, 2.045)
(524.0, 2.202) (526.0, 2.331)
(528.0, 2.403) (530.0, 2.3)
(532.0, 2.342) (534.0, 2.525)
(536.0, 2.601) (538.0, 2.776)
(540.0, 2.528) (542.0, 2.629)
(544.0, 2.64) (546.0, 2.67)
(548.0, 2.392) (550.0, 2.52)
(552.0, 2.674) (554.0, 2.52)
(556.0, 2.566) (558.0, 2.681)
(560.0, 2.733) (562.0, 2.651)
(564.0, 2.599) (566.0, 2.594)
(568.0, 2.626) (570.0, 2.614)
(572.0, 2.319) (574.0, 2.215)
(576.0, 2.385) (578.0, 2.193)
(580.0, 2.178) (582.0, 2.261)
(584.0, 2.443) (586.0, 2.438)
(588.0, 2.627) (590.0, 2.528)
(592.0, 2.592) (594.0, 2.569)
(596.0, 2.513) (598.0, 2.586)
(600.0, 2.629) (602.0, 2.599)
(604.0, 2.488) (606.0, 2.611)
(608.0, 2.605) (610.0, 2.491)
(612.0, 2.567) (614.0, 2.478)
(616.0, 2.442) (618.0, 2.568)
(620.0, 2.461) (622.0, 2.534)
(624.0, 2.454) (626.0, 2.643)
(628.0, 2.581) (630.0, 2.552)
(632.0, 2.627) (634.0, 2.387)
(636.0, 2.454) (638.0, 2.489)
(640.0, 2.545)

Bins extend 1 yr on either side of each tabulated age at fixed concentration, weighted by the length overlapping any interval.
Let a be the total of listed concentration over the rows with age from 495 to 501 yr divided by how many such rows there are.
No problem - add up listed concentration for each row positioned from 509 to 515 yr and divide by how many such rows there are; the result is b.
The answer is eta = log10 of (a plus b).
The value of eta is 0.61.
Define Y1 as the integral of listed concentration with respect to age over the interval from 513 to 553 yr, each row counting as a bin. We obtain 94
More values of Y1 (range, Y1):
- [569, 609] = 99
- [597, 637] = 102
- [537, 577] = 103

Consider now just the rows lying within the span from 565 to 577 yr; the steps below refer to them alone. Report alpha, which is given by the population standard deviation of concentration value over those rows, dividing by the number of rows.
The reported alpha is 0.16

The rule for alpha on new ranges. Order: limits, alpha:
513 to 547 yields 0.31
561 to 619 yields 0.14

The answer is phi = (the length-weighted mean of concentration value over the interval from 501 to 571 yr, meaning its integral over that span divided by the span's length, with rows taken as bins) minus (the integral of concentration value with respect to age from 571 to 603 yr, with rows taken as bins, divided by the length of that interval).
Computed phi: -0.10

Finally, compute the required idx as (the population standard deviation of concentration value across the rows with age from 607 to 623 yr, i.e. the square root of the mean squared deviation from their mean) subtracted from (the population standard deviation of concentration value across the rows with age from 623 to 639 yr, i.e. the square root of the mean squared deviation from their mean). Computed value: 0.03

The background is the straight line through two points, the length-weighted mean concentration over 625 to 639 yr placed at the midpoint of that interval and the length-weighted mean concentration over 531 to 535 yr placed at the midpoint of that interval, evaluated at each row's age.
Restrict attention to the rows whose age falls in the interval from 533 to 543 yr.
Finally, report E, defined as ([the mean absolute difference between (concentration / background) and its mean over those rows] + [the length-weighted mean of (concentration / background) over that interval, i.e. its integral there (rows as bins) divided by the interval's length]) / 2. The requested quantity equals 0.550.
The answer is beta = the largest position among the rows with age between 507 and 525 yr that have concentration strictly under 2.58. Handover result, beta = 524.0 yr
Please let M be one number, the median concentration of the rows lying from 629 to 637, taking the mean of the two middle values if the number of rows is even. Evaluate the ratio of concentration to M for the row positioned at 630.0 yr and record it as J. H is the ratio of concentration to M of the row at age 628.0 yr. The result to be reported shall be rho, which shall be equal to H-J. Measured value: 0.01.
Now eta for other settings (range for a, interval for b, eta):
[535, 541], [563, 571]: 0.72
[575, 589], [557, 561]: 0.70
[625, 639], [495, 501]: 0.69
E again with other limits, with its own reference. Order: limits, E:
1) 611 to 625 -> 0.506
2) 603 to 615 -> 0.517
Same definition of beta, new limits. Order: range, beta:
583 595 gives 594.0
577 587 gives 586.0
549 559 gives 556.0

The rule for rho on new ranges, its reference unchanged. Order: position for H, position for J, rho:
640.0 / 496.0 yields 0.05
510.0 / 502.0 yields -0.13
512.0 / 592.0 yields -0.37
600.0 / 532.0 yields 0.11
